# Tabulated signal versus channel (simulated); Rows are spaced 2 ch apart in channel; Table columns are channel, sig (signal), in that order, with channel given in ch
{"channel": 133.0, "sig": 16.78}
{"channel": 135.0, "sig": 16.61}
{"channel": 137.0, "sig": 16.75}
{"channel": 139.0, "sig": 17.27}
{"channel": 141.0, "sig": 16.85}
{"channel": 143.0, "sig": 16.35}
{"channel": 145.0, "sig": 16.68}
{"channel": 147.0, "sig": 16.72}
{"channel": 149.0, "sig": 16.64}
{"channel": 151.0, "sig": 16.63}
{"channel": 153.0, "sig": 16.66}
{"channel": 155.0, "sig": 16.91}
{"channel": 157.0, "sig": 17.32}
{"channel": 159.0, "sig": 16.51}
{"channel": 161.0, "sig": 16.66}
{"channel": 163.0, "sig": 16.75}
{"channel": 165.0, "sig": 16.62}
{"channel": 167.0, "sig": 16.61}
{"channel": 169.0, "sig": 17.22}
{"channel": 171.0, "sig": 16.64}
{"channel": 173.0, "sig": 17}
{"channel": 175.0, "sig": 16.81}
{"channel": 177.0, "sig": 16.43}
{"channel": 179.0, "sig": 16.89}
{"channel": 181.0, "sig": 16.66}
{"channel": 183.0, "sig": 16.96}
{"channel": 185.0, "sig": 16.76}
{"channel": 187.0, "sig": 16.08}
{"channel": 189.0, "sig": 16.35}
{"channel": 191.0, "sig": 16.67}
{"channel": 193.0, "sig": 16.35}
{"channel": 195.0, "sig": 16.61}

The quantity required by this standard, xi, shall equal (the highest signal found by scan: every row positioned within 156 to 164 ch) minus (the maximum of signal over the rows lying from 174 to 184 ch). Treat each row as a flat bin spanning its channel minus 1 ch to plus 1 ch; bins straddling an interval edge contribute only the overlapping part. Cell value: 0.4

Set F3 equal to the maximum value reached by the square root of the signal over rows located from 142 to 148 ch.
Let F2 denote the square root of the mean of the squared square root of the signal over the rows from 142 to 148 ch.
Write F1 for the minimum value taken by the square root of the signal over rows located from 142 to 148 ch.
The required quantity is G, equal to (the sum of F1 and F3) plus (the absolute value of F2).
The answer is 12.20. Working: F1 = 4.04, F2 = 4.07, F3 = 4.09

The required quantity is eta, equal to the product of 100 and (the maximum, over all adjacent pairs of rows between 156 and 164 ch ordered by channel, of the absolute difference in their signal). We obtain 81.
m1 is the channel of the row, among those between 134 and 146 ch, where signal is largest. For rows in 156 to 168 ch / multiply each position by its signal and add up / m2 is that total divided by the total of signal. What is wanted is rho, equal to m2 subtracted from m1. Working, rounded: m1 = 139.0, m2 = 162.0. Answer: -23.0 ch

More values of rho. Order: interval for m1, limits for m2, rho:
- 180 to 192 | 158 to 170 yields 19.0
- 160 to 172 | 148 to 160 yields 15.0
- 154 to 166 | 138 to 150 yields 13.0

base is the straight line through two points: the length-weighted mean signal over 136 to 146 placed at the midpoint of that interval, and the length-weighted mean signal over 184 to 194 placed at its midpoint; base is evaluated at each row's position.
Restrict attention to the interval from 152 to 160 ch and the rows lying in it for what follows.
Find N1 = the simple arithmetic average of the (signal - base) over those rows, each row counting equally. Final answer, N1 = 0.18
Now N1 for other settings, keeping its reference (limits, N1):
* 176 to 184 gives 0.23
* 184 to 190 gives -0.06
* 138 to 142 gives 0.27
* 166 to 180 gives 0.25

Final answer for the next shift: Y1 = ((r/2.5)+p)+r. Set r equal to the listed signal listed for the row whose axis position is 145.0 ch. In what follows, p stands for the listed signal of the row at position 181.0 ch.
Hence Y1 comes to 40.01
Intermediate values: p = 16.66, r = 16.68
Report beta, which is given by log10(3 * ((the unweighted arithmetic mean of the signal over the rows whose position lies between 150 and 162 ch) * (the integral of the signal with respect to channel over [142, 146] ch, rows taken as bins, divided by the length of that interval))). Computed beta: 2.92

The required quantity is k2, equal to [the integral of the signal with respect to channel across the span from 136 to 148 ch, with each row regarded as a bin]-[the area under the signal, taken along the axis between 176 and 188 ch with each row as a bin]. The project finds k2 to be 1.7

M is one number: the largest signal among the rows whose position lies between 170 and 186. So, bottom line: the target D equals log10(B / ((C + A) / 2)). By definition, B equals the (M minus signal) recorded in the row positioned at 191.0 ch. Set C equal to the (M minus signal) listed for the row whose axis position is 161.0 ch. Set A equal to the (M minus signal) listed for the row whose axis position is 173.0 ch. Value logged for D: 0.29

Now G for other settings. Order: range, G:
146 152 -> 12.25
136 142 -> 12.37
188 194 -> 12.18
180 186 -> 12.30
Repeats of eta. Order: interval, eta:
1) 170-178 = 38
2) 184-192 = 68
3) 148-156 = 25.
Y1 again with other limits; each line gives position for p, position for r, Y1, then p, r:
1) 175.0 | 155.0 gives 40.48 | 16.81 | 16.91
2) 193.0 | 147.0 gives 39.76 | 16.35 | 16.72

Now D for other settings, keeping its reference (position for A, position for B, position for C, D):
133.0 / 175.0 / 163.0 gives -0.09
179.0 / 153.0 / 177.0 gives 0.00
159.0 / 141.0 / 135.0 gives -0.47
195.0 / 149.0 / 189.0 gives -0.16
